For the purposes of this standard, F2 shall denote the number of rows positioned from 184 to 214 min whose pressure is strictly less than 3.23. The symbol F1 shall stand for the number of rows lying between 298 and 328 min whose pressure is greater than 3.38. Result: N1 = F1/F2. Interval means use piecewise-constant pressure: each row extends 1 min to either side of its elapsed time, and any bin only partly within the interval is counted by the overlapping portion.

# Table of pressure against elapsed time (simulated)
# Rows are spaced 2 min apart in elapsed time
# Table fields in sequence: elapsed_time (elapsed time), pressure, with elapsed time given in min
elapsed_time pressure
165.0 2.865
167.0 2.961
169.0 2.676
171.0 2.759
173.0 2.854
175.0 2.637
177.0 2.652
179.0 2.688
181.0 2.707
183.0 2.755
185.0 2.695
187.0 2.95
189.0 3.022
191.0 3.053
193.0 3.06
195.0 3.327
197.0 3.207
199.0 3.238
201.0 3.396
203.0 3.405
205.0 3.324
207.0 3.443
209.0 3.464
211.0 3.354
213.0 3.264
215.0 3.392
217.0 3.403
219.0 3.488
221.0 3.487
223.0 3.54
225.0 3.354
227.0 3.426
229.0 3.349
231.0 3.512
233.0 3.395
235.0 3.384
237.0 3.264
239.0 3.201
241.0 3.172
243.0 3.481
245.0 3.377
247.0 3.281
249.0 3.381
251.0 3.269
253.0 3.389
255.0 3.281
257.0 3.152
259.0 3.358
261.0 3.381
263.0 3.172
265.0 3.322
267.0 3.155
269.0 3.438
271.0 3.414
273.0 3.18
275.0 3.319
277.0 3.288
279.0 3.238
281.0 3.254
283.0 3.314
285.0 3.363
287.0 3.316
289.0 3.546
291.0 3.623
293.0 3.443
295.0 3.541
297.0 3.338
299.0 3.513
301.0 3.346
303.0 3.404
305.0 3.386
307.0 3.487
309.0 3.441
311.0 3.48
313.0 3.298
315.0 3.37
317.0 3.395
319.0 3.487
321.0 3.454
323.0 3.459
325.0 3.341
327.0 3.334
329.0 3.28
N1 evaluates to 1.7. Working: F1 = 10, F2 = 6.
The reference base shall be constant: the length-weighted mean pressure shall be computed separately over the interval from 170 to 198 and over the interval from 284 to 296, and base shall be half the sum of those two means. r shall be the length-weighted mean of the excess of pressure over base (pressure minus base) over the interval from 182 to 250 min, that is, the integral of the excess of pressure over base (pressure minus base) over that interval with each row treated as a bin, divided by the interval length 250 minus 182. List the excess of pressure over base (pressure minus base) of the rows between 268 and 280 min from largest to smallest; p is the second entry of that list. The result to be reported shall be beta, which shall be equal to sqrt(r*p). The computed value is 0.163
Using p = 0.236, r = 0.11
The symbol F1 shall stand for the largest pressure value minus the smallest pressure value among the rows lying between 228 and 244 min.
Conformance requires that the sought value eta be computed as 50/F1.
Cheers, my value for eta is 147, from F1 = 0.34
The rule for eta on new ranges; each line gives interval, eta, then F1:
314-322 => 427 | 0.12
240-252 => 162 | 0.31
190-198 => 182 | 0.27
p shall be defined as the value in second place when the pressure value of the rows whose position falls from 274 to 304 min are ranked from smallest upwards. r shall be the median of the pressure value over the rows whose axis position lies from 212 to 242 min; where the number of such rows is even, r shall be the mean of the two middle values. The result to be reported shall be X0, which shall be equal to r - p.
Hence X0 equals 0.14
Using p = 3.254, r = 3.39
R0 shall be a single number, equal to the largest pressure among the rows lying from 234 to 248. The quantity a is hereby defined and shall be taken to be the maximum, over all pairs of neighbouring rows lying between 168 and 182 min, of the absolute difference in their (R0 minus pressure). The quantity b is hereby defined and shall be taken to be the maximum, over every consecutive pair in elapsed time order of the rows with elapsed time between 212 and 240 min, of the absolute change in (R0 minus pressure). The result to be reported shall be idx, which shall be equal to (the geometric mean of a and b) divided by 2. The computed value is 0.100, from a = 0.217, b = 0.19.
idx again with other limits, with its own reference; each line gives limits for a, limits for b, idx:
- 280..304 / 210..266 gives 0.133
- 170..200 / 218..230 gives 0.111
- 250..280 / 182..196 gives 0.137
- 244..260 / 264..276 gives 0.121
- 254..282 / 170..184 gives 0.124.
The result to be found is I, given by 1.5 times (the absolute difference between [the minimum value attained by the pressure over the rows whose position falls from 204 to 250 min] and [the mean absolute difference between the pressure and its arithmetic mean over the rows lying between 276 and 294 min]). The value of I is 4.6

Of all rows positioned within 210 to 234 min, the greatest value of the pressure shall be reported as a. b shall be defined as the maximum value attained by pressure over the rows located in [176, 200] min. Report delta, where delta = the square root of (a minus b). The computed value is 0.46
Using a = 3.54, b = 3.327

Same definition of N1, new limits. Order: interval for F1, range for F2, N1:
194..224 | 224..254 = 4.5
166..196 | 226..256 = 0.0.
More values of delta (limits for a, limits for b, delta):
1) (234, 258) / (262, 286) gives 0.21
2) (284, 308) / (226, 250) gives 0.33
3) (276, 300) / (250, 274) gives 0.43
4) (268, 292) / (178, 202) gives 0.48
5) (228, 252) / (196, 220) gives 0.15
